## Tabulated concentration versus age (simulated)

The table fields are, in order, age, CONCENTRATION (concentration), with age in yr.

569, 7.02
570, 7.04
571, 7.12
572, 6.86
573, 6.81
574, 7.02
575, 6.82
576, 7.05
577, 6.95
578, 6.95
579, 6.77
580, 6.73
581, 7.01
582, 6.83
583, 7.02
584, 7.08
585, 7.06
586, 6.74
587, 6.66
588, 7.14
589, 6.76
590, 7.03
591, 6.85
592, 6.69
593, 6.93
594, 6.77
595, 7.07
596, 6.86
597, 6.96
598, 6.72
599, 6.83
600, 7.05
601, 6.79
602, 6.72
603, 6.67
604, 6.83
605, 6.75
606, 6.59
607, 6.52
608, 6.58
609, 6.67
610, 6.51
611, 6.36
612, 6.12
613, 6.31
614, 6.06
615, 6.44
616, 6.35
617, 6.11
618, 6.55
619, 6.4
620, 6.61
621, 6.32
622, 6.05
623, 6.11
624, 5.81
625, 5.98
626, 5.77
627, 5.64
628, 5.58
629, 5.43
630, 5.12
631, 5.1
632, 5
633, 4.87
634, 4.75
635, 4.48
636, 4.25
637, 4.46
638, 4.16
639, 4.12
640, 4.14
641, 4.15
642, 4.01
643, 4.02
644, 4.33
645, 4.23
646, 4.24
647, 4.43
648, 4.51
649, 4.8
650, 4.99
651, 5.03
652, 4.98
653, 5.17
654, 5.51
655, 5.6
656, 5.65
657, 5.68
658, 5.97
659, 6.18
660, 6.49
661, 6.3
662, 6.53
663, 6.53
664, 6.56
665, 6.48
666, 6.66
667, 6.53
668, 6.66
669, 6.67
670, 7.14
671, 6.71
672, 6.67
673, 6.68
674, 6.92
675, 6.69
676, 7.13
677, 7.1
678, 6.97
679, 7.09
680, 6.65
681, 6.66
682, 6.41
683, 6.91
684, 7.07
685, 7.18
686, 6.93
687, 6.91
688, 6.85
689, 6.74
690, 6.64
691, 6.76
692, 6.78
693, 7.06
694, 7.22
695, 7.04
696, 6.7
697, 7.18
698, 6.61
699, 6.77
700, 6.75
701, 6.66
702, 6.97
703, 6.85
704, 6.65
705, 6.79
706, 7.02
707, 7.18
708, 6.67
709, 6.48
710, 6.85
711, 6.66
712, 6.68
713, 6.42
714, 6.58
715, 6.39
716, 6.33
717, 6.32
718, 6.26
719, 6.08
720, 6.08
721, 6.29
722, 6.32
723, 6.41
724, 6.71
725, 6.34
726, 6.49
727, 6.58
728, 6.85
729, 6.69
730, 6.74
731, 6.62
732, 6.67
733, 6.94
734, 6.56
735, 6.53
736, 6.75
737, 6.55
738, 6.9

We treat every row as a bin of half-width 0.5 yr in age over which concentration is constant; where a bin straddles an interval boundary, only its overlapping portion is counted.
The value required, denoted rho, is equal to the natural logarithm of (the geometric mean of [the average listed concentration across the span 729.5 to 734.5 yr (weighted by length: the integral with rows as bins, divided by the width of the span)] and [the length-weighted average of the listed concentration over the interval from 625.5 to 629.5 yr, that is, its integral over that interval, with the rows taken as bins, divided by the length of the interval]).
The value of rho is 1.81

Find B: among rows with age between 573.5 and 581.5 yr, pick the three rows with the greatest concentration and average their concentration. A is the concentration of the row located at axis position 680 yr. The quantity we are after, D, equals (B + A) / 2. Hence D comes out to 6.84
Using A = 6.65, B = 7.0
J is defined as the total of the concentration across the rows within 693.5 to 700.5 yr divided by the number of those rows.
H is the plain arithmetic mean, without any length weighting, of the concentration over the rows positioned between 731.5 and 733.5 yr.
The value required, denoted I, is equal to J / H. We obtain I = 1.01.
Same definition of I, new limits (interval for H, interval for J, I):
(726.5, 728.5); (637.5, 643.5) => 0.61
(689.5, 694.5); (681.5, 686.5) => 1.00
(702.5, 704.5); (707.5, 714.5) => 0.98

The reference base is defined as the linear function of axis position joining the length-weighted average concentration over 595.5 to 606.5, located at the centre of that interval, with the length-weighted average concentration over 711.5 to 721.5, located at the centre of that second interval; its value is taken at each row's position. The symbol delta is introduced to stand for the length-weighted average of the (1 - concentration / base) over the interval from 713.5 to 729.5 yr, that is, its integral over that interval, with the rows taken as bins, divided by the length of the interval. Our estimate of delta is -0.015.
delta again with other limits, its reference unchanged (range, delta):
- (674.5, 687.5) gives -0.064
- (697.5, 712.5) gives -0.060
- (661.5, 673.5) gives -0.018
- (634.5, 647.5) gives 0.363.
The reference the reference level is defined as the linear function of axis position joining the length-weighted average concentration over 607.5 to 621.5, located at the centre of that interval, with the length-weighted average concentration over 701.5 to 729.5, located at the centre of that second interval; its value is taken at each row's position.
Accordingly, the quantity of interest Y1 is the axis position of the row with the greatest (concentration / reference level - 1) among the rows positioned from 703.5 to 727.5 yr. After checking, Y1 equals 707 yr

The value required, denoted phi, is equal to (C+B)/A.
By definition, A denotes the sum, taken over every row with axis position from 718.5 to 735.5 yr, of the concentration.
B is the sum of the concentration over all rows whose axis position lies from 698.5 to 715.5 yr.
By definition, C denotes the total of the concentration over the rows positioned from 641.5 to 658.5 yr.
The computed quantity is 1.78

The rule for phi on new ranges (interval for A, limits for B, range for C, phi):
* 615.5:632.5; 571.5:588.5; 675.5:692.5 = 2.34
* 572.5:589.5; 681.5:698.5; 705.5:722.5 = 1.94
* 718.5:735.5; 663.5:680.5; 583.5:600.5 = 2.10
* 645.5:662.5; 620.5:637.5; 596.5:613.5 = 2.21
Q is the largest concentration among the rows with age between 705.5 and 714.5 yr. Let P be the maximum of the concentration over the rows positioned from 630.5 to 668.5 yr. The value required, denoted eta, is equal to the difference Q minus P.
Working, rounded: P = 6.66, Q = 7.18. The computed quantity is 0.5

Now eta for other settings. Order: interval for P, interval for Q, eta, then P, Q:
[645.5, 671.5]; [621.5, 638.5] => -1.0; 7.14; 6.11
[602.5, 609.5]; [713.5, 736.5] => 0.1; 6.83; 6.94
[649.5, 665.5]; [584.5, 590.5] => 0.6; 6.56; 7.14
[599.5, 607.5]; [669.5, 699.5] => 0.2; 7.05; 7.22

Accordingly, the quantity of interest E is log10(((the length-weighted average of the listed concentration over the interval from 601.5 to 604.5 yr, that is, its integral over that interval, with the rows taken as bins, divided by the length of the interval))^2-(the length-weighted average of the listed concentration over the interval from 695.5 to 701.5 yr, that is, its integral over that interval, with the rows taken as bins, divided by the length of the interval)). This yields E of 1.59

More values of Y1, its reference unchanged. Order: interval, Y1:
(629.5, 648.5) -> 630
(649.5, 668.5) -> 666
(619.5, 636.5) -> 620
